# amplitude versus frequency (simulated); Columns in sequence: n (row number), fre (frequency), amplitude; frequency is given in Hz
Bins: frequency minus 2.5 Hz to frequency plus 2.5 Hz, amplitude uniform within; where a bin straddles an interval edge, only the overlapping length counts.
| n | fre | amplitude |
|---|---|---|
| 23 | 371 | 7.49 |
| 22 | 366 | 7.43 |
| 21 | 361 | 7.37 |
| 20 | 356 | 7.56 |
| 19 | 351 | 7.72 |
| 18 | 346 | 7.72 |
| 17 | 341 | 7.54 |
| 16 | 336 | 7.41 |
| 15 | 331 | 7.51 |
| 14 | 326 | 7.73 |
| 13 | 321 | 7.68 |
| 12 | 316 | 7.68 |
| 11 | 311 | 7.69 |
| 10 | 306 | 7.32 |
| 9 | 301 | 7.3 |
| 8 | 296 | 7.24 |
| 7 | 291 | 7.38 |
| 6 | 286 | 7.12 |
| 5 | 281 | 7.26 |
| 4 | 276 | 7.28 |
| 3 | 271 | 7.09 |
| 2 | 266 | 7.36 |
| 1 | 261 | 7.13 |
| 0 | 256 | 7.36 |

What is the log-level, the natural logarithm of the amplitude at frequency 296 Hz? 1.980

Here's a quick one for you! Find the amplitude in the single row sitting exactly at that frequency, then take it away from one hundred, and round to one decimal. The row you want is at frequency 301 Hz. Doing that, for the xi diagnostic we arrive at 92.7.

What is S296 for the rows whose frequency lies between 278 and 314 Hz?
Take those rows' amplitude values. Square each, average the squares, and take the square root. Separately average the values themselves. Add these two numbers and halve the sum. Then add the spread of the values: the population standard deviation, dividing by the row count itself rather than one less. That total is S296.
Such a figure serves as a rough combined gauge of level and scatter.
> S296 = 7.50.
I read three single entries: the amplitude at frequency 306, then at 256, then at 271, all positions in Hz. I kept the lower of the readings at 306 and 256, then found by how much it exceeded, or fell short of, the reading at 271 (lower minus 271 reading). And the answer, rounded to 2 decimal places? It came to 0.23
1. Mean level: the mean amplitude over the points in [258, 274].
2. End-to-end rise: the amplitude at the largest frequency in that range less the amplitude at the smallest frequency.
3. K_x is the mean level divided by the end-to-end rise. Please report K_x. -180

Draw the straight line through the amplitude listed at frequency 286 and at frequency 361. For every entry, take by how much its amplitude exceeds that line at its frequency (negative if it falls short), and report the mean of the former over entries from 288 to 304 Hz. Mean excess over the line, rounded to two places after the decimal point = 0.15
